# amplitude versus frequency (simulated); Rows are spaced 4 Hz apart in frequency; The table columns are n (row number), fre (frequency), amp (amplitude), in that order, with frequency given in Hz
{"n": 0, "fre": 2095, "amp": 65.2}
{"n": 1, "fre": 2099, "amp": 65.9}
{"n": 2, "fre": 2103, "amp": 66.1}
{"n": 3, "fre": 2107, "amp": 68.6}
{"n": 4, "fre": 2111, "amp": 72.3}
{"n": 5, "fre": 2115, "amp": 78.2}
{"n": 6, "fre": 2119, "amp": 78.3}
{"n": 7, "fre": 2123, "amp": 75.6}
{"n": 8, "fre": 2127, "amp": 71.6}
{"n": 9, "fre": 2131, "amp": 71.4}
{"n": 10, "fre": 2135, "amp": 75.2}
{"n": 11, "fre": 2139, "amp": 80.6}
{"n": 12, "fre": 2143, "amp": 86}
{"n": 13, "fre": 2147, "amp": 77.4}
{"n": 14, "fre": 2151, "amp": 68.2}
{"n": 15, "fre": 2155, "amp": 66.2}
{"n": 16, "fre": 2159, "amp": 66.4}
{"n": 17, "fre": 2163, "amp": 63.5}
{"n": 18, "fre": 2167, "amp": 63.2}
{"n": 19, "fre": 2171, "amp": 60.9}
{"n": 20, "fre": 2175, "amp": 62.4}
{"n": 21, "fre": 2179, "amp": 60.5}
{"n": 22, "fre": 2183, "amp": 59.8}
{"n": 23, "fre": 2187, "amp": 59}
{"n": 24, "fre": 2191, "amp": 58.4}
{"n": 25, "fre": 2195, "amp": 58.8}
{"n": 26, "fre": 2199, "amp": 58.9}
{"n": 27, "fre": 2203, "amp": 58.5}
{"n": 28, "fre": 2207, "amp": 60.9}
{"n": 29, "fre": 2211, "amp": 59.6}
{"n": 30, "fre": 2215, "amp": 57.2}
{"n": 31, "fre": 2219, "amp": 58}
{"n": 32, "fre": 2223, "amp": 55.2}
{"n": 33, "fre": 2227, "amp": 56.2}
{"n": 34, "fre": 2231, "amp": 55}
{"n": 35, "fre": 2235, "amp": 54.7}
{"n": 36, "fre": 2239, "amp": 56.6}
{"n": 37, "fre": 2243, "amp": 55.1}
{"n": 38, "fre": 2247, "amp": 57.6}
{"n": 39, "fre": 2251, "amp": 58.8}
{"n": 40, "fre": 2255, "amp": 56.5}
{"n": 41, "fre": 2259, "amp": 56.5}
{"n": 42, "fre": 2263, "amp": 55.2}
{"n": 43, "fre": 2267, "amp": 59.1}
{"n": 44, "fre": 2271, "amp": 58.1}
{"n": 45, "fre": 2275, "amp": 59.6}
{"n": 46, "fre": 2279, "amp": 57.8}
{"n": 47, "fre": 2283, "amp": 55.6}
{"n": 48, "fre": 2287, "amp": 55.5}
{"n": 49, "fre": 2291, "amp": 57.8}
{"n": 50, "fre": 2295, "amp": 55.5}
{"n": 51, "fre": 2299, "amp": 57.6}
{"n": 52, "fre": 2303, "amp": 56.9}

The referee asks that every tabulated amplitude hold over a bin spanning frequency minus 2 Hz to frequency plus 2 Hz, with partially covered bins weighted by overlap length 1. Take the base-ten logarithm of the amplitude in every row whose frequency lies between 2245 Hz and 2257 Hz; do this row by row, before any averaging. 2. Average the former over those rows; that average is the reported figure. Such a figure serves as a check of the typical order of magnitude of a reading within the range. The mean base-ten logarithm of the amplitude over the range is 1.76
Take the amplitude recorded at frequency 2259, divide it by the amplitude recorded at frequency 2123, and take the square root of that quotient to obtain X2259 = 0.86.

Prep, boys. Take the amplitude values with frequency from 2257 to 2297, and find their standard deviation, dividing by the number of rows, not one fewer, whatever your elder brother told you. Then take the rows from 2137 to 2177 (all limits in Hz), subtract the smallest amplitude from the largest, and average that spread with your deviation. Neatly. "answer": 13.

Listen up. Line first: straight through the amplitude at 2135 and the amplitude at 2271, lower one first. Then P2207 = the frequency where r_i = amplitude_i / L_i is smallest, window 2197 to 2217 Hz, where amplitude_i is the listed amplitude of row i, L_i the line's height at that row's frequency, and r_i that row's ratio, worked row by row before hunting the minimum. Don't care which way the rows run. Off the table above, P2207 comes 2199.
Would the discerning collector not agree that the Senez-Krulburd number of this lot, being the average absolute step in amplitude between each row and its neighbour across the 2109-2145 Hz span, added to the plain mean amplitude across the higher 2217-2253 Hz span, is 59.8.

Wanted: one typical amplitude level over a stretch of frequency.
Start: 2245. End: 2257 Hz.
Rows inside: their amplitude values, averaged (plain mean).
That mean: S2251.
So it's 57.6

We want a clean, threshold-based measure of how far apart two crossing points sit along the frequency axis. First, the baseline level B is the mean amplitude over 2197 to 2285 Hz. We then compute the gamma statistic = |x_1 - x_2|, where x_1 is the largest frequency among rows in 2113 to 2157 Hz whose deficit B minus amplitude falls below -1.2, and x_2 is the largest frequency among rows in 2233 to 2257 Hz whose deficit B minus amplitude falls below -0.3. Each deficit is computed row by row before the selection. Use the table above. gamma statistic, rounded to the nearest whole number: 96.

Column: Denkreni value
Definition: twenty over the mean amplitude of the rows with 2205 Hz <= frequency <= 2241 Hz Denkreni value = 0.35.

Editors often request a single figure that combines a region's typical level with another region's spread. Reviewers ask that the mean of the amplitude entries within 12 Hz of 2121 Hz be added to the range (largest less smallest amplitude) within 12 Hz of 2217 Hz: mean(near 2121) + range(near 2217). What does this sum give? 80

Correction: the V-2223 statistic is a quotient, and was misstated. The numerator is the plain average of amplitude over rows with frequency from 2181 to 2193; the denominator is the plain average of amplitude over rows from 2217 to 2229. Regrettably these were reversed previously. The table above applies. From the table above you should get 1.05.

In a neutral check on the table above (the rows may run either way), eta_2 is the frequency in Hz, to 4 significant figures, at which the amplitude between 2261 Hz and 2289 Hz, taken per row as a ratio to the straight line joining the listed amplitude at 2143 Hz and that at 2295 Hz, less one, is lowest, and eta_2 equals 2263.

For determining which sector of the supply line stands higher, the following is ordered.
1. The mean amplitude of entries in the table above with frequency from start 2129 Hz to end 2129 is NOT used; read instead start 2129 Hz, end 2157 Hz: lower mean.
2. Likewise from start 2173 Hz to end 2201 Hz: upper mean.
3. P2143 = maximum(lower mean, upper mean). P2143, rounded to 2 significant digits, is 75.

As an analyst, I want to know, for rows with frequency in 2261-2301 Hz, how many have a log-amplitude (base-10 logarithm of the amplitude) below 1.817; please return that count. 10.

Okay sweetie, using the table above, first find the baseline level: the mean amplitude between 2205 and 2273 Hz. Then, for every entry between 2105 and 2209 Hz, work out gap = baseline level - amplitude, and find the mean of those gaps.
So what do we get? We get -11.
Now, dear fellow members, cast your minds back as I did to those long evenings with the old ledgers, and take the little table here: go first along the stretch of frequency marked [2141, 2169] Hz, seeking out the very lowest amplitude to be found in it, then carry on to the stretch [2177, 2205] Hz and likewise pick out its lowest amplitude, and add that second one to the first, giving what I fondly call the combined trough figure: 122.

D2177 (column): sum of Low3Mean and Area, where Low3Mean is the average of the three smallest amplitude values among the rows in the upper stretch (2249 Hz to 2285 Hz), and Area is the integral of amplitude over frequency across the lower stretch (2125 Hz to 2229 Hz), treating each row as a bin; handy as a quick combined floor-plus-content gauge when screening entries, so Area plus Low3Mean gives 6752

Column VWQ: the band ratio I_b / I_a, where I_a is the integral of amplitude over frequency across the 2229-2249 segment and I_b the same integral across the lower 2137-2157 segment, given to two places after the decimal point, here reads 1.36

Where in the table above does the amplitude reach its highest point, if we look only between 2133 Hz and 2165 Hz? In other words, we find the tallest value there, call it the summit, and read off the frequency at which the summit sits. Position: 2143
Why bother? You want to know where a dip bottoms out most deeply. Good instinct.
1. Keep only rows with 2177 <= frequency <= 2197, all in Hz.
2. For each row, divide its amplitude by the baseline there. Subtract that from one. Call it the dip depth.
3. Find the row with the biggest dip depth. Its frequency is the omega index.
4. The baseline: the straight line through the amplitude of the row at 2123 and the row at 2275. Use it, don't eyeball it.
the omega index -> 2191 Hz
